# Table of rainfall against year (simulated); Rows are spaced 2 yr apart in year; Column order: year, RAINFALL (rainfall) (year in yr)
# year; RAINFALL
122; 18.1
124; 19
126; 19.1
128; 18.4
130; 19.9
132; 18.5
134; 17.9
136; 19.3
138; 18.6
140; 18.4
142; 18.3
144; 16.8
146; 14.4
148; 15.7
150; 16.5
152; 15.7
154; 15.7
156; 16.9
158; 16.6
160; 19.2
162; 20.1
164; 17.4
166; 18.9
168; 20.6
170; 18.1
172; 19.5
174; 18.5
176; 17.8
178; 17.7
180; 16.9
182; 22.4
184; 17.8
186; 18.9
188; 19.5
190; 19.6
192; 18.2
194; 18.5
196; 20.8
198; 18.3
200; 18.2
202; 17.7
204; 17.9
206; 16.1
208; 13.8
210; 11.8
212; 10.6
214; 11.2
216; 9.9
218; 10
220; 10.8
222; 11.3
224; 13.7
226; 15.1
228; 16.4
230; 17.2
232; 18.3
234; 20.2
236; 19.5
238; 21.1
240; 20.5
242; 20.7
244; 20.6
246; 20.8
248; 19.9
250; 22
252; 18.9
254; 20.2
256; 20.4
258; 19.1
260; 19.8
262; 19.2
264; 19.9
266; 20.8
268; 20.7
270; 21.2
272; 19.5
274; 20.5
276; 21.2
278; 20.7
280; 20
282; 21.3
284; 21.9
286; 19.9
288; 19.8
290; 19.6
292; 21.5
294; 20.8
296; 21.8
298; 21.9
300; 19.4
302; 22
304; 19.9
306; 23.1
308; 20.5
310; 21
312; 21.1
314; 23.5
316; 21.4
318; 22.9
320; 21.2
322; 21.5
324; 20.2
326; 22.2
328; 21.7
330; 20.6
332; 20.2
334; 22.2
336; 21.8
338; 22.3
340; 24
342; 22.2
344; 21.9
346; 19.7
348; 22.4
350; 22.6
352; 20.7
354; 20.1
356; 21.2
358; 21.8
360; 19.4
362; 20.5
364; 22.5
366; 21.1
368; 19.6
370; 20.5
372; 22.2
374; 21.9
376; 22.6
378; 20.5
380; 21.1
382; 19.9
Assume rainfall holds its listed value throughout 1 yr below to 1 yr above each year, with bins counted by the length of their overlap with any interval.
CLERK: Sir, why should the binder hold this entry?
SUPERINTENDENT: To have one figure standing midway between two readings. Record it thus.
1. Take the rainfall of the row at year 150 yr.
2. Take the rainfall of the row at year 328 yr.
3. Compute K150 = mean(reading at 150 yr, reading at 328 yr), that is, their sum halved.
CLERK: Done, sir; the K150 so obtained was 19.1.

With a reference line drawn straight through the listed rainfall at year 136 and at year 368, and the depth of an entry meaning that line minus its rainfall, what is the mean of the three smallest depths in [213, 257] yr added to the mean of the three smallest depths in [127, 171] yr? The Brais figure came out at -2.7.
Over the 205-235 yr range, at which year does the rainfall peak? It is 234 yr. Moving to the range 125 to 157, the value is 130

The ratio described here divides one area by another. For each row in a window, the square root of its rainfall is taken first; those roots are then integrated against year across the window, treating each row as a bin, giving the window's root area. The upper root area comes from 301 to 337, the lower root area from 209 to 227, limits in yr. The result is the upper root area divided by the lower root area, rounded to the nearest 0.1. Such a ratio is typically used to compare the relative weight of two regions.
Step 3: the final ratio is 2.7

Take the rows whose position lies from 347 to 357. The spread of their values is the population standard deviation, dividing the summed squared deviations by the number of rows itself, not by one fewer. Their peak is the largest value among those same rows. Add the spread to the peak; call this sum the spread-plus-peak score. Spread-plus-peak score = 23.6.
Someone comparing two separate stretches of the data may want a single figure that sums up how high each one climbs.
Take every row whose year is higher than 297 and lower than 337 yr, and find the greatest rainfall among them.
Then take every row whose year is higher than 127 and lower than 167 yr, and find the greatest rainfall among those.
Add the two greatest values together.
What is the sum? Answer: 43.6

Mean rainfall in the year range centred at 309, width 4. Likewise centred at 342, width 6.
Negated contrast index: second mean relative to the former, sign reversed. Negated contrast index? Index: -1.09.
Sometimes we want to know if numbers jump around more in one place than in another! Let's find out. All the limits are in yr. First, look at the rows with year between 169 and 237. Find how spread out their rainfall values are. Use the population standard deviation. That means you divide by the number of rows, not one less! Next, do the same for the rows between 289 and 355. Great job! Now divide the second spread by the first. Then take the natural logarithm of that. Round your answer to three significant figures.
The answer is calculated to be -1.09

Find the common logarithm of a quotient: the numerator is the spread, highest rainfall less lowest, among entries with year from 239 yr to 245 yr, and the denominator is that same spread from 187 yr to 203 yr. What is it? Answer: -1.2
